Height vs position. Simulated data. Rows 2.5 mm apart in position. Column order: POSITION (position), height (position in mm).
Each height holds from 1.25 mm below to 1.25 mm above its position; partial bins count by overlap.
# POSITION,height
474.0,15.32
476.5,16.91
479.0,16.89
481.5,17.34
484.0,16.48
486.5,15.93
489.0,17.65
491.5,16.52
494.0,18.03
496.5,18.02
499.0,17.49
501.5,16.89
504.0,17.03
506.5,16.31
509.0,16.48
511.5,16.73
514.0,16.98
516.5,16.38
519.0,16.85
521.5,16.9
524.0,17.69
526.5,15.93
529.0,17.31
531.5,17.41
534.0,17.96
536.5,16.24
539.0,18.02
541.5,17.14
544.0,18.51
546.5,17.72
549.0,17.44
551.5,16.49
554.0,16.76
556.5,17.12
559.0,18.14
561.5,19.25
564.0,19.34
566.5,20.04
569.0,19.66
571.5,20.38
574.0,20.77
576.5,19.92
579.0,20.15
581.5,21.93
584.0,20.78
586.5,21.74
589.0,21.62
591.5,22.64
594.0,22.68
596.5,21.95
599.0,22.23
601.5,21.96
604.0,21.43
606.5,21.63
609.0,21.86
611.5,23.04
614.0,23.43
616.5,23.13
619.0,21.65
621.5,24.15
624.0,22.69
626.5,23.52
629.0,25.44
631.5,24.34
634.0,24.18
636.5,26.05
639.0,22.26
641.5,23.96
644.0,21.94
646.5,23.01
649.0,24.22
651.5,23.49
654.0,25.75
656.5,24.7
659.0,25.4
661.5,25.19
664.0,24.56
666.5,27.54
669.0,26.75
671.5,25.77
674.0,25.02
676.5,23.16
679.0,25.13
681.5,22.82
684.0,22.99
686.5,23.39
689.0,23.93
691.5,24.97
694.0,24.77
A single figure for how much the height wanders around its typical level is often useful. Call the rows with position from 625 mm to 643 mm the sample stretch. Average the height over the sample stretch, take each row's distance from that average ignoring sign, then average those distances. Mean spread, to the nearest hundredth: 0.88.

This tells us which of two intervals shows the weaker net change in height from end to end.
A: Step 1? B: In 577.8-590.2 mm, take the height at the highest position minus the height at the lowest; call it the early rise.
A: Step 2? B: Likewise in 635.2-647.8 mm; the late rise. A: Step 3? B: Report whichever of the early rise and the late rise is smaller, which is -3.0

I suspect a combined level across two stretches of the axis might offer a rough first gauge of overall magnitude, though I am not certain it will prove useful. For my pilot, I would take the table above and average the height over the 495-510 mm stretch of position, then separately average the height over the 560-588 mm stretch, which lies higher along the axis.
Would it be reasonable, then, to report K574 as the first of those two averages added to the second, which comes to 37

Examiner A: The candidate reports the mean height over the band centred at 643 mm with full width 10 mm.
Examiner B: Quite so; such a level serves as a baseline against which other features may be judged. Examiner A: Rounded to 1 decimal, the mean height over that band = 22.8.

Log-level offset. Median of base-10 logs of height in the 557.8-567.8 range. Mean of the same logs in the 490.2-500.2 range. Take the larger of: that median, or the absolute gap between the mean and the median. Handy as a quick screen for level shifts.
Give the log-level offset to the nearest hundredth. 1.29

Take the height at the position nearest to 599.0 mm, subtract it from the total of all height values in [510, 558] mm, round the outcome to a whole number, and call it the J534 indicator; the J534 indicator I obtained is 303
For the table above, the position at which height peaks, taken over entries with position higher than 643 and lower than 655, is 654.0 mm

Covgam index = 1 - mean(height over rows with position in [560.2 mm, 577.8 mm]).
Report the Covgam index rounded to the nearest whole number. -19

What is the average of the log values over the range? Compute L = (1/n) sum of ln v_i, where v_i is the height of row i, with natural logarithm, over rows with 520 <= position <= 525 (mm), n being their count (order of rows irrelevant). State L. 2.85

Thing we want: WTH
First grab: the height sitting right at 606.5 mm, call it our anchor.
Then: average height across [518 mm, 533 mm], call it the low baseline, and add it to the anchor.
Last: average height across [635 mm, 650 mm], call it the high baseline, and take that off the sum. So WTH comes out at 15.1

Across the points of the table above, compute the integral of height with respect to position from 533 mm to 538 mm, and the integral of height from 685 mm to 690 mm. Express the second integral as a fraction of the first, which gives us 1.38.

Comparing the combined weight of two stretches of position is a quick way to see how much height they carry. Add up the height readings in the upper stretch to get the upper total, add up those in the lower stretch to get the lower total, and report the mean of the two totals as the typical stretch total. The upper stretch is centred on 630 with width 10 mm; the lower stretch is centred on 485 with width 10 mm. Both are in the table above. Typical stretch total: 82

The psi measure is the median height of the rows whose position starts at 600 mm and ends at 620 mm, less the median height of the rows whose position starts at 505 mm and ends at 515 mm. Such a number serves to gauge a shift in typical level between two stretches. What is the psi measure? 5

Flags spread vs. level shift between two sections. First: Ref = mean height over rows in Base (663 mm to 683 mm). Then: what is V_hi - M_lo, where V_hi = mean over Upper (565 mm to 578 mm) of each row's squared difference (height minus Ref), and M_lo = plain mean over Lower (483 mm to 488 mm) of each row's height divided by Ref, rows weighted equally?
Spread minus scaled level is 23.9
